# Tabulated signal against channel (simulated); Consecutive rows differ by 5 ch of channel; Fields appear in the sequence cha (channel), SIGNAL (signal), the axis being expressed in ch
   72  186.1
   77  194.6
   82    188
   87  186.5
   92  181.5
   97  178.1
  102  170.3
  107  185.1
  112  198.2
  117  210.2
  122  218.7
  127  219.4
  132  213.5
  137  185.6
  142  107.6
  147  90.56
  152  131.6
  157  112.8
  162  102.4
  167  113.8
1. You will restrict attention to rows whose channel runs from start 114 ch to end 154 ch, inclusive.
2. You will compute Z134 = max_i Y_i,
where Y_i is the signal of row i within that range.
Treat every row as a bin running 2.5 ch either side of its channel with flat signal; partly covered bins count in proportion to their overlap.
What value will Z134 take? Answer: 219.4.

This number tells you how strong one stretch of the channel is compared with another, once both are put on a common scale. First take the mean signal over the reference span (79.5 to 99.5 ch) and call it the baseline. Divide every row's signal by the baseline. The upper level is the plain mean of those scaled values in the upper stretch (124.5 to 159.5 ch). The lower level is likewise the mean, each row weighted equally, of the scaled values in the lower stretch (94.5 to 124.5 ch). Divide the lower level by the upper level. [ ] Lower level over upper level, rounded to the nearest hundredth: 1.28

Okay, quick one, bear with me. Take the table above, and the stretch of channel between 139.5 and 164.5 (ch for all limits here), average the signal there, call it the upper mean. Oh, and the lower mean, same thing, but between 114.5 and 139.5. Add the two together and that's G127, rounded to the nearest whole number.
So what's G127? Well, 318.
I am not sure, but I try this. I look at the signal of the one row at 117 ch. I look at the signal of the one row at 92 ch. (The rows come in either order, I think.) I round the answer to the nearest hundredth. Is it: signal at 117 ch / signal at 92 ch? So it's 1.16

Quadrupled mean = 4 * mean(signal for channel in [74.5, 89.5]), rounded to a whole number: 759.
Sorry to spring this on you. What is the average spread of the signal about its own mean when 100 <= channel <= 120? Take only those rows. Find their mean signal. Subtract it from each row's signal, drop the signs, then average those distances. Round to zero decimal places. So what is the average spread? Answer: 13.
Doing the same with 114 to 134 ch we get 4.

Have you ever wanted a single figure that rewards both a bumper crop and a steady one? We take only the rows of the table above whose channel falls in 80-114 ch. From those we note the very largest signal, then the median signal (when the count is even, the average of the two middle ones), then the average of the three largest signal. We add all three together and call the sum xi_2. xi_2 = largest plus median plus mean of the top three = 574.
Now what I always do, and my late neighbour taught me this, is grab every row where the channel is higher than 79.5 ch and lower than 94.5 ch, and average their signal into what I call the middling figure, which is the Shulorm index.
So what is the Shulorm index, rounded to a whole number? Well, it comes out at 185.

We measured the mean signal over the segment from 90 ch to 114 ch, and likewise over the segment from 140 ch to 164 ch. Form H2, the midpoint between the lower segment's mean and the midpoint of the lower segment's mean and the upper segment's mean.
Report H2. 164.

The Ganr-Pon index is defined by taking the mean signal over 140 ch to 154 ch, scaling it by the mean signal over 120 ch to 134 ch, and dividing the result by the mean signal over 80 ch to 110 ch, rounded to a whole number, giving 131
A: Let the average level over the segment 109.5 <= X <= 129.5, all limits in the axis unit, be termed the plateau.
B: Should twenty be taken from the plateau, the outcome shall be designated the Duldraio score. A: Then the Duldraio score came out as 192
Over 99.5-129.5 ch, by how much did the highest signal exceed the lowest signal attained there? 49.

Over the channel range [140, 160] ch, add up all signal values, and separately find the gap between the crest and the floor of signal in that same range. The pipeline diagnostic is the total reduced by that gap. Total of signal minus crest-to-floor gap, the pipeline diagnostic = 402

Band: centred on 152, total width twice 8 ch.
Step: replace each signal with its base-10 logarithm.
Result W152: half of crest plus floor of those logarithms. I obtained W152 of 2.04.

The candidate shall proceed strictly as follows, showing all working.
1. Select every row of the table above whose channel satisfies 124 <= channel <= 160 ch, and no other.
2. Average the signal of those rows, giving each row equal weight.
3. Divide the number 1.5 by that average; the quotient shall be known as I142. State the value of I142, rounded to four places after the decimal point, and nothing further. 0.0099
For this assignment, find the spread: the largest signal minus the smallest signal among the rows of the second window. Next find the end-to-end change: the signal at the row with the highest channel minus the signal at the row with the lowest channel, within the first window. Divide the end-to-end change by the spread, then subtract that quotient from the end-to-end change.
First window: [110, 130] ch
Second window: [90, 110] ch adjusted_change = 20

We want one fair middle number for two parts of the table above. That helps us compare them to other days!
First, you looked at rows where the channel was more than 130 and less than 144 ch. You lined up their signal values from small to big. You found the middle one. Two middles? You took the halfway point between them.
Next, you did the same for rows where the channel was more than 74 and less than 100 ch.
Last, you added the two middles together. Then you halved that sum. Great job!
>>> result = 186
